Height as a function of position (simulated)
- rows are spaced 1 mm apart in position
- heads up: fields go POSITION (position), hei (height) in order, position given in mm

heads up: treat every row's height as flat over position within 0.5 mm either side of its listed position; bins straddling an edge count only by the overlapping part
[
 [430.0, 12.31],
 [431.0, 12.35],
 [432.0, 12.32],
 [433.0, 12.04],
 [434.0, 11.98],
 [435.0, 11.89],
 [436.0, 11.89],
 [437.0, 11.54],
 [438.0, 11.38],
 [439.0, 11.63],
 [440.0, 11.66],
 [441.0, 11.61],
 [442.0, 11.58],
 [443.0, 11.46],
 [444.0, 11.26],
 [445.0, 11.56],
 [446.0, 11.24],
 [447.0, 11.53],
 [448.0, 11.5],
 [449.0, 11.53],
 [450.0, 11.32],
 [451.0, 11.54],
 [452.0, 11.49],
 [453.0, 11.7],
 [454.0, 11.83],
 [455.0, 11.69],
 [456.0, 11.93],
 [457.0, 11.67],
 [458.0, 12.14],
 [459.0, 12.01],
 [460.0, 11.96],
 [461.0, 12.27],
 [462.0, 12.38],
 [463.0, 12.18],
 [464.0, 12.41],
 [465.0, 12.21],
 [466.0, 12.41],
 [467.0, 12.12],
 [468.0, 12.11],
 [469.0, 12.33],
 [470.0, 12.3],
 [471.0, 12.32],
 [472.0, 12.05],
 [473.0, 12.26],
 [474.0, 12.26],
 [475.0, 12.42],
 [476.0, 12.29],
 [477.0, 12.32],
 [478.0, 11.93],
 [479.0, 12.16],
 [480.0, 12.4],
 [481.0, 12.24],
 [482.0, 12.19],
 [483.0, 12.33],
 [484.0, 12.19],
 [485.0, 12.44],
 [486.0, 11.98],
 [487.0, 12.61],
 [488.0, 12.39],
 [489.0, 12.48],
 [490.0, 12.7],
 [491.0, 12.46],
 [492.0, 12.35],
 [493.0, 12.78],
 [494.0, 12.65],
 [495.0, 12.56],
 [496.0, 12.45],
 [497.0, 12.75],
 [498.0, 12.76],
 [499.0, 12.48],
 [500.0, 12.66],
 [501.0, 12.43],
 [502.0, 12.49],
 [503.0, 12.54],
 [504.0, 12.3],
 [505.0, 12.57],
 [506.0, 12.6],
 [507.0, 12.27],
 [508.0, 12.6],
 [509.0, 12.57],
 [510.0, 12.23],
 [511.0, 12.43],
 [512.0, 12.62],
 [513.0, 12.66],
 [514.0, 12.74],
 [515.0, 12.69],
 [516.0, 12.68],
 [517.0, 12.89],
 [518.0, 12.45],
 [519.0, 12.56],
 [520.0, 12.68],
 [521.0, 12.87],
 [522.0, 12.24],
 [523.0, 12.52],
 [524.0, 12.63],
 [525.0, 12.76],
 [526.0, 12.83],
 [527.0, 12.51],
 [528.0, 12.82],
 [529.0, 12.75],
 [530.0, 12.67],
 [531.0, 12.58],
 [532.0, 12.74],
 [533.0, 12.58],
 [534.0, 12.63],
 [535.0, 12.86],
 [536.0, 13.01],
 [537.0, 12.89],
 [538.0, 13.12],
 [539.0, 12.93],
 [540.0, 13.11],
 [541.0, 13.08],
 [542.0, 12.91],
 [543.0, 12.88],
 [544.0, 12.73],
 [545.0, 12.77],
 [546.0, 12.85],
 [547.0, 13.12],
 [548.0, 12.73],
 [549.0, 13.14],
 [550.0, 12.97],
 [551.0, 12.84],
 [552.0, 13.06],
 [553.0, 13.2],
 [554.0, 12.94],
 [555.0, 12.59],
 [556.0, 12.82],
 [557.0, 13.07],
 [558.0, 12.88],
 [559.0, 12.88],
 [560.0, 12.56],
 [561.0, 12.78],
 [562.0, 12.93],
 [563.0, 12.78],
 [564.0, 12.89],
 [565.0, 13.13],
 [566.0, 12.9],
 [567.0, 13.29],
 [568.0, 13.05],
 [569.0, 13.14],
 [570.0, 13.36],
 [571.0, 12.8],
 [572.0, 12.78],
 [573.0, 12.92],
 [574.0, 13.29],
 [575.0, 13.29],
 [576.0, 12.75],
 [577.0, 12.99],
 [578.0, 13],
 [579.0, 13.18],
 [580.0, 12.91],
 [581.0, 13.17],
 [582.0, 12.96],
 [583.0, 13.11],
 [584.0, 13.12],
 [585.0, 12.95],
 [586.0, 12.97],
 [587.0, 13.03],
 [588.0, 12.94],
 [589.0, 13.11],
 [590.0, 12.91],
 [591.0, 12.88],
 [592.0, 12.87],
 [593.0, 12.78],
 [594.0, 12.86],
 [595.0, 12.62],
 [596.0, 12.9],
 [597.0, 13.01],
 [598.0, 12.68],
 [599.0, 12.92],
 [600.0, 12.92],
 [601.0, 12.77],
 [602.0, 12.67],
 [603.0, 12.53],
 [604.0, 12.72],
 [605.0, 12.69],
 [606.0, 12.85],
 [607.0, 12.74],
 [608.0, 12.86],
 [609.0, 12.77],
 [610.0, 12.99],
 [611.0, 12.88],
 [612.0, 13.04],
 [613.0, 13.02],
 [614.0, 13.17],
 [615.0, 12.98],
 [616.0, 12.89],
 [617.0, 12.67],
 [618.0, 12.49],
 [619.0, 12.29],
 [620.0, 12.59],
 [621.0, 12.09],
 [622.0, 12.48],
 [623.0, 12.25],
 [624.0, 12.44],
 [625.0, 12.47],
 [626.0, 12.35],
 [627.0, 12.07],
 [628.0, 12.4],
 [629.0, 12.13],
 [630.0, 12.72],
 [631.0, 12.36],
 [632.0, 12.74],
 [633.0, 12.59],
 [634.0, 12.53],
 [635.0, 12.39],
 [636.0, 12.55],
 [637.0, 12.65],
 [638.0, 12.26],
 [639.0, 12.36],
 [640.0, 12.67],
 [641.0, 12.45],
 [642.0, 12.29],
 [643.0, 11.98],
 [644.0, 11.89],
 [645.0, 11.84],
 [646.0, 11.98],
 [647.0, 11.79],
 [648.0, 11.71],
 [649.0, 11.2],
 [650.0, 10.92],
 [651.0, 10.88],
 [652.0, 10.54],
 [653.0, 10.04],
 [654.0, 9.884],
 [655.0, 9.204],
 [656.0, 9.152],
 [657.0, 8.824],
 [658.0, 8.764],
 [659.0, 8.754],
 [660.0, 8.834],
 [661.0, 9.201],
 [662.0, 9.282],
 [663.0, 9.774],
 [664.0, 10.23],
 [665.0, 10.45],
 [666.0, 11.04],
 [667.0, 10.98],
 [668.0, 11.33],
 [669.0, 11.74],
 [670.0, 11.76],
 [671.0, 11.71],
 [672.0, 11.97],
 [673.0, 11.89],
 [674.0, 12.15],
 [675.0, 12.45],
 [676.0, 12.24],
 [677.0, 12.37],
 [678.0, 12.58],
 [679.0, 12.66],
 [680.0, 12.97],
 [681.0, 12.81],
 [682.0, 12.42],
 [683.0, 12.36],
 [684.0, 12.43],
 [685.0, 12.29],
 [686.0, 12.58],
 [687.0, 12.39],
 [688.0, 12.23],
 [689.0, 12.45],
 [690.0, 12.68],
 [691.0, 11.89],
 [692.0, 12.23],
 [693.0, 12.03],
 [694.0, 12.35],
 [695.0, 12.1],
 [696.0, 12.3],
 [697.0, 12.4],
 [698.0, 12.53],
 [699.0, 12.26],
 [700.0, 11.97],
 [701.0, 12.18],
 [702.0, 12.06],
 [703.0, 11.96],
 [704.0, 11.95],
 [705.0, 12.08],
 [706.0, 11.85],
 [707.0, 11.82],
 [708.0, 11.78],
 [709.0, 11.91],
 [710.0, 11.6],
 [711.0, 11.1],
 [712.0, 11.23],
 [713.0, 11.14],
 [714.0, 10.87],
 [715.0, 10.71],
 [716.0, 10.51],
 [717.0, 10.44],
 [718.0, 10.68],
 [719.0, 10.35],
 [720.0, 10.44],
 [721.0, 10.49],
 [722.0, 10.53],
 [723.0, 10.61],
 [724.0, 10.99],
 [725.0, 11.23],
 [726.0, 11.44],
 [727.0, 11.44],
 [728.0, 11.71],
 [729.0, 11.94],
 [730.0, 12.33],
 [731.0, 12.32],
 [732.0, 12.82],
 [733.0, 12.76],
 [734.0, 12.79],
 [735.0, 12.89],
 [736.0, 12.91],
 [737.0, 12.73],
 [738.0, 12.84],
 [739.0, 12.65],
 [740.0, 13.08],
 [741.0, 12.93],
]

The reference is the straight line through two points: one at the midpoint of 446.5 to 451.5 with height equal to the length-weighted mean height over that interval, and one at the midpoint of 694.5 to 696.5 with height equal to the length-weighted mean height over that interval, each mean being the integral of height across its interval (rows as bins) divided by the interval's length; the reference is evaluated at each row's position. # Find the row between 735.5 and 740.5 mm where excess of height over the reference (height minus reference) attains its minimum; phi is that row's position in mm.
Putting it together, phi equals 739.0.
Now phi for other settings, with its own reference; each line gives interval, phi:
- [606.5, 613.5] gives 607.0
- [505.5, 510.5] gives 510.0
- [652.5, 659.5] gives 659.0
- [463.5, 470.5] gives 468.0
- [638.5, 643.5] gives 643.0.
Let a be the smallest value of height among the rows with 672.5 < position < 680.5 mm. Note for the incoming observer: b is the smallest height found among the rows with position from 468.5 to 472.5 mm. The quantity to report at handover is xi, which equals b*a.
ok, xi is 143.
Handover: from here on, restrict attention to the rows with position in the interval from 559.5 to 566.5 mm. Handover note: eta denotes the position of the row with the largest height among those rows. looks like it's 565.0 mm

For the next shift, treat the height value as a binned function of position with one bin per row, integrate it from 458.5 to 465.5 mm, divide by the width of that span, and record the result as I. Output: 12.2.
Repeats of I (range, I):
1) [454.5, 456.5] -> 11.8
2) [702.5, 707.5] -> 11.9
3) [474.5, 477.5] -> 12.3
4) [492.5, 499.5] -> 12.6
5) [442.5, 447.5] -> 11.4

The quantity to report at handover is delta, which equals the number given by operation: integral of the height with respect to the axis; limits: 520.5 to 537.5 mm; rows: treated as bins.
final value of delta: 216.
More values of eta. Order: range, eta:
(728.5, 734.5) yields 732.0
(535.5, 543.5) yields 538.0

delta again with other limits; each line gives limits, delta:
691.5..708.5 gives 206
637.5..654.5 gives 197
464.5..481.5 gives 208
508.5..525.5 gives 214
